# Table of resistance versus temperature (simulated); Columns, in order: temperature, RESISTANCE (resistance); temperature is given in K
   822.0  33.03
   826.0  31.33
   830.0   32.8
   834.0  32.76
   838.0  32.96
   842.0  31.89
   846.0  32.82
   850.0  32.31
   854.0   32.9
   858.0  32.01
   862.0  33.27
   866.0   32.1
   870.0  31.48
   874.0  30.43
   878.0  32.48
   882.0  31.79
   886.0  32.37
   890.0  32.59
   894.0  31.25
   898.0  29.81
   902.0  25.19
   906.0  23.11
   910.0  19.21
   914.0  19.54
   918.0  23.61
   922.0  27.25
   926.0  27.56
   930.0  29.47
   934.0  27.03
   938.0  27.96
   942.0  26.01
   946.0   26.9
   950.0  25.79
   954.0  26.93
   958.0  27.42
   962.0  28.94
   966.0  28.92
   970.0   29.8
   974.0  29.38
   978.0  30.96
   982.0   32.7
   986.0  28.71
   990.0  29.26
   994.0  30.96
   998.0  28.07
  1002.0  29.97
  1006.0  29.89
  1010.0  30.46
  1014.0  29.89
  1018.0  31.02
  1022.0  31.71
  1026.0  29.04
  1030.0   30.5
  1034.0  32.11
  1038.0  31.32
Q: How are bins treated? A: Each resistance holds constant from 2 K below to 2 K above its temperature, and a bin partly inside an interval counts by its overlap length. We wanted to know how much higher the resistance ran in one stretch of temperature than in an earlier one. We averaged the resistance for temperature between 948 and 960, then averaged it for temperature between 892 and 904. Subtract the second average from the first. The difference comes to -2.0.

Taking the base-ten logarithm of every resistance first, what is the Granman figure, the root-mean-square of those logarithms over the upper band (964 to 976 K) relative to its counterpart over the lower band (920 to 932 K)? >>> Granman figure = 1.01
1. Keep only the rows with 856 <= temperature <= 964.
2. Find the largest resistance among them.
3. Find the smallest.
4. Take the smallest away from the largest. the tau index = 14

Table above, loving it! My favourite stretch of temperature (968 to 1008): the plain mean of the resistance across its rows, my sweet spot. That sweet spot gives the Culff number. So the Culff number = 30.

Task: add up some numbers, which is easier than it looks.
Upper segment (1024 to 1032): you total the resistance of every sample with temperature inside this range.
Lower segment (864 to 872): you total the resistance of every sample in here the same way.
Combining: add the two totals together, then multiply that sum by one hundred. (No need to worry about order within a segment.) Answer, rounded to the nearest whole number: 12312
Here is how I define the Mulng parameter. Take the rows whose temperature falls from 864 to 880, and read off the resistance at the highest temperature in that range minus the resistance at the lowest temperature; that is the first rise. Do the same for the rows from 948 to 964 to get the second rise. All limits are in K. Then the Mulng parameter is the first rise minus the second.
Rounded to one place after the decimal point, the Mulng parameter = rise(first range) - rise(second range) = -2.8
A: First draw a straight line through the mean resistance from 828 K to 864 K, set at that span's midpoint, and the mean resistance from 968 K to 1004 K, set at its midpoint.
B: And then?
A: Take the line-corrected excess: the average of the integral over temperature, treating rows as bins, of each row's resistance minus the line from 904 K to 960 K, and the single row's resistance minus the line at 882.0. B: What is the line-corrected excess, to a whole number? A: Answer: -153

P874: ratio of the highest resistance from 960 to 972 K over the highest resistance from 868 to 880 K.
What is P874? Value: 0.92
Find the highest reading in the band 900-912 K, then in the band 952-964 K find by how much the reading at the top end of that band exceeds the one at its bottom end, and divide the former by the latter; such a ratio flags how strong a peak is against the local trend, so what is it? 13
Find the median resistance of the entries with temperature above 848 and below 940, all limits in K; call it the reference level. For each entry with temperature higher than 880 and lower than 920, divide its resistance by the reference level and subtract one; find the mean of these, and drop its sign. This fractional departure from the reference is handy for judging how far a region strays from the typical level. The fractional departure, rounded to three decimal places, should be 0.118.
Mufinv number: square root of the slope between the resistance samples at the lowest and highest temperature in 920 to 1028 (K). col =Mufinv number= 0.13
